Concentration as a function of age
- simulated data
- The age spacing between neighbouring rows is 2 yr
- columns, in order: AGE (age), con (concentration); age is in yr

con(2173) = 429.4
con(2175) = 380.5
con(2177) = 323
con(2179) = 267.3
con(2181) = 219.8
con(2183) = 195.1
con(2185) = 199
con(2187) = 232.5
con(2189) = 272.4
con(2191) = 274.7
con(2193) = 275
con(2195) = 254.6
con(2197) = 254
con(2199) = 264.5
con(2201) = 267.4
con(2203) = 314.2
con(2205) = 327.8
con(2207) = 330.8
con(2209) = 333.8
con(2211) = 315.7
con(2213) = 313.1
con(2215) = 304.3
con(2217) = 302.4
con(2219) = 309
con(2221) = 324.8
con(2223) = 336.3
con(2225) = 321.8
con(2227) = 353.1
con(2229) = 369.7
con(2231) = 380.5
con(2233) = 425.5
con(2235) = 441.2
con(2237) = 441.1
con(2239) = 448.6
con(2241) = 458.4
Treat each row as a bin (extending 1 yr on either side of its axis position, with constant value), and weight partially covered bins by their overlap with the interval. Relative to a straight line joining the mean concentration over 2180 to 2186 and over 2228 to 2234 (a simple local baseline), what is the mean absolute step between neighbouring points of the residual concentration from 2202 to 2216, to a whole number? 11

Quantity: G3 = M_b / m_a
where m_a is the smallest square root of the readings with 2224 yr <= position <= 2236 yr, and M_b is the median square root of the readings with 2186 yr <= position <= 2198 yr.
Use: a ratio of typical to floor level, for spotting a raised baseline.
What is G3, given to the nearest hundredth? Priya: 0.90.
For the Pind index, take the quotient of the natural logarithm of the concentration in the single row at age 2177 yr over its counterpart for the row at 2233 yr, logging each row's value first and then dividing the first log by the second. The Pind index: 0.954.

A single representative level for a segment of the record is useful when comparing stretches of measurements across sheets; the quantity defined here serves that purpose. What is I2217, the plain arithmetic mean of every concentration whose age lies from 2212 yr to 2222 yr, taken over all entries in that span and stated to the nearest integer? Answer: 311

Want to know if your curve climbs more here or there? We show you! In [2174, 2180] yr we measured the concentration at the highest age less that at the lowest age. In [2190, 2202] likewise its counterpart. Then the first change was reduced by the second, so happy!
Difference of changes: -106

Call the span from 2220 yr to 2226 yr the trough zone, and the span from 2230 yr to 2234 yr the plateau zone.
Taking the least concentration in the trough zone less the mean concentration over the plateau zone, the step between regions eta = -81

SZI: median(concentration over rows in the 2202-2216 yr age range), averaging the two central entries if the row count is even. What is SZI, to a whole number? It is 316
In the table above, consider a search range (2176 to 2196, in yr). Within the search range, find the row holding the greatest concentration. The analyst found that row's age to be 2177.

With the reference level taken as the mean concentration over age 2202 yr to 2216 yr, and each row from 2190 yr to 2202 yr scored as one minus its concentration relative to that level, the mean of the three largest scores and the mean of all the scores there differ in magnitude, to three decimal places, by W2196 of 0.023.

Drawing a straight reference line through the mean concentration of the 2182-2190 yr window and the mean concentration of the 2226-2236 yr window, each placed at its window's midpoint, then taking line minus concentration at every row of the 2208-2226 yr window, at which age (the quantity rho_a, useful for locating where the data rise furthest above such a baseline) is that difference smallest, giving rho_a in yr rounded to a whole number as 2209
